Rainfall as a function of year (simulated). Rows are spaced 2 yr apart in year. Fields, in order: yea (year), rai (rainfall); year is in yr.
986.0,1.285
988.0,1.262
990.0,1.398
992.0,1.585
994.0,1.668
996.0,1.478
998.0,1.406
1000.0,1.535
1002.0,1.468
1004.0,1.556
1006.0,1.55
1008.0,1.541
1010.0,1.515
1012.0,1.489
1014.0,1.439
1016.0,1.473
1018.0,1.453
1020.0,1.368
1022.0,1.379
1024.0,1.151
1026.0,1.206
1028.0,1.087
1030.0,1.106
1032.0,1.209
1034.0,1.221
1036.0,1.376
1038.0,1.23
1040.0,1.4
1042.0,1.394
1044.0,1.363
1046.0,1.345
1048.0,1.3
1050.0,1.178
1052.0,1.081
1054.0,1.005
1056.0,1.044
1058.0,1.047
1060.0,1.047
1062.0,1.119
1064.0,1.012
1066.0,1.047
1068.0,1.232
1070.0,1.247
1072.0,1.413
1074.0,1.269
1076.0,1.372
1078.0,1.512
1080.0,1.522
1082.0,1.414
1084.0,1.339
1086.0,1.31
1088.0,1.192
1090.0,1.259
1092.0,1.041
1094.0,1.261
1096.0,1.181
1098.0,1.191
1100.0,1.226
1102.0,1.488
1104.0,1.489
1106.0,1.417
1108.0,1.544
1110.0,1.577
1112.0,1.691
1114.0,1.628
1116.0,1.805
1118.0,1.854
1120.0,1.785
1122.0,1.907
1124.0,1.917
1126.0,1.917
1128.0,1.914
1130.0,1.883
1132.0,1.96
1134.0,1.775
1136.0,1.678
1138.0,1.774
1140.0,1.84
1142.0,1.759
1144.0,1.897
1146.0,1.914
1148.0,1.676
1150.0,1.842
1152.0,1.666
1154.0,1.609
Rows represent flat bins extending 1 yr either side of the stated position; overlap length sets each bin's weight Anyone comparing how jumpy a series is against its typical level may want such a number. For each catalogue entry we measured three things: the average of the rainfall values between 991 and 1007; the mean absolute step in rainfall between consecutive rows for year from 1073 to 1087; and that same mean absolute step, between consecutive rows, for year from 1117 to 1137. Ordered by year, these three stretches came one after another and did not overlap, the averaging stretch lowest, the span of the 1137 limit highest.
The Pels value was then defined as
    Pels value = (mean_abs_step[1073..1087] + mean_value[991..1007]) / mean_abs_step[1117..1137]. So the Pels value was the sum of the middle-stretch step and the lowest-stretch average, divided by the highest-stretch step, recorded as 24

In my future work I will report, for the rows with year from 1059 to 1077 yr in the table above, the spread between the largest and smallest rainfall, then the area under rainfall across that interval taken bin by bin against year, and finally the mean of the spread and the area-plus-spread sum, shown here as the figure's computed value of 11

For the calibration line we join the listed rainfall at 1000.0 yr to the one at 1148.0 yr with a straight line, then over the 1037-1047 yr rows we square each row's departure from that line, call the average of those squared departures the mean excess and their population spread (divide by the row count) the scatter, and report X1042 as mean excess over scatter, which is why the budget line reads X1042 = 1.8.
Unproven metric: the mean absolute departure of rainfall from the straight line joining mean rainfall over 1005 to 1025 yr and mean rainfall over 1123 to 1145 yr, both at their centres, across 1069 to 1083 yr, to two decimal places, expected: 0.25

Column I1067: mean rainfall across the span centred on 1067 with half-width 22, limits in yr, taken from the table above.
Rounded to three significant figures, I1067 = 1.23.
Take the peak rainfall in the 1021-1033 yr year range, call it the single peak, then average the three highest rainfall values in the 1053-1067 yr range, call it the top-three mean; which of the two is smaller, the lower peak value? 1.07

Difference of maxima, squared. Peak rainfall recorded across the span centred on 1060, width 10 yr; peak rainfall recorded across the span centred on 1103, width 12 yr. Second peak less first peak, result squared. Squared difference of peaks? 0.18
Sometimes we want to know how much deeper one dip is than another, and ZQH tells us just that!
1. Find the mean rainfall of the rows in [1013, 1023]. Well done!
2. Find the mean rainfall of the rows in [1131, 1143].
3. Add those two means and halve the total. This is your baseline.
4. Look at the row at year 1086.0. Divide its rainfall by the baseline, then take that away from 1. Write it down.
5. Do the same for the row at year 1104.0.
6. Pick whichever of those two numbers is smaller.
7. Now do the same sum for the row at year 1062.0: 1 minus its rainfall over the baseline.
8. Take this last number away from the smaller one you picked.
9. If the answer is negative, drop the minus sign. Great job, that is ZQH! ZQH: 0.23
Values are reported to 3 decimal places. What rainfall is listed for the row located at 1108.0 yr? 1.544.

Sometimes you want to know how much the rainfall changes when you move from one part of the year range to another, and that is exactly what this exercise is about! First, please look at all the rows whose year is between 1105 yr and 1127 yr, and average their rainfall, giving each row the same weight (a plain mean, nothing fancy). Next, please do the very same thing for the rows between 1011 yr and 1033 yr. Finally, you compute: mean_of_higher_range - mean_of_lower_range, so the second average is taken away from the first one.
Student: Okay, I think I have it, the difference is 0.4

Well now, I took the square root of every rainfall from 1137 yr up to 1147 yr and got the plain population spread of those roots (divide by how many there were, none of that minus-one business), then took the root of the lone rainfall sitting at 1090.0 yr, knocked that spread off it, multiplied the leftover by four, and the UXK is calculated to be 4.40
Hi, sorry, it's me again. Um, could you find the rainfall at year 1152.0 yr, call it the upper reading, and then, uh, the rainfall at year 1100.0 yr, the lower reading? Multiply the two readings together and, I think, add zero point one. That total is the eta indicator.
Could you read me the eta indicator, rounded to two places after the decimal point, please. 2.14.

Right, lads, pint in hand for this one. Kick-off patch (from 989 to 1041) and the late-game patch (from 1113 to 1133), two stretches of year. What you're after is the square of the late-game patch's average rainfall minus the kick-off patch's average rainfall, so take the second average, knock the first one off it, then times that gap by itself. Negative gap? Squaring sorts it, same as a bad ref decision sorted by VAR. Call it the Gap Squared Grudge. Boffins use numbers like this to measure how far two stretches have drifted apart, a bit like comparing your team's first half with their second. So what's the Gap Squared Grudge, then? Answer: 0.21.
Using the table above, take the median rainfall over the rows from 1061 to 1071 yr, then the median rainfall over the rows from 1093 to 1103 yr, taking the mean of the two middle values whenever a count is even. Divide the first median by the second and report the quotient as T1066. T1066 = 0.91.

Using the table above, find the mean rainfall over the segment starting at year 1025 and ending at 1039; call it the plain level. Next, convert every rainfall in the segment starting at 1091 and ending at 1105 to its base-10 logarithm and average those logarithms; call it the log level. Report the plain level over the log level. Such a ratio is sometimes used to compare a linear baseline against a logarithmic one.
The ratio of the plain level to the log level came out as 12.0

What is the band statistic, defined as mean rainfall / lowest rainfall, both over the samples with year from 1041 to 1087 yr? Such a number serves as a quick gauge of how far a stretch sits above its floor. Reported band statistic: 1.24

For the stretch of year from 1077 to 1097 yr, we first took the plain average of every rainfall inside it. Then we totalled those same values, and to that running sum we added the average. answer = 14.3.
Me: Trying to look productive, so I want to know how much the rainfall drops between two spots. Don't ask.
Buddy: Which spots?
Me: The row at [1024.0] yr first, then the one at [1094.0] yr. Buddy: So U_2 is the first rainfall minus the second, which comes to -0.11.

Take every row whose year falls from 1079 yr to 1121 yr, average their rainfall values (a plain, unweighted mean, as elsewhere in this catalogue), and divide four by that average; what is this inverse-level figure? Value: 2.8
